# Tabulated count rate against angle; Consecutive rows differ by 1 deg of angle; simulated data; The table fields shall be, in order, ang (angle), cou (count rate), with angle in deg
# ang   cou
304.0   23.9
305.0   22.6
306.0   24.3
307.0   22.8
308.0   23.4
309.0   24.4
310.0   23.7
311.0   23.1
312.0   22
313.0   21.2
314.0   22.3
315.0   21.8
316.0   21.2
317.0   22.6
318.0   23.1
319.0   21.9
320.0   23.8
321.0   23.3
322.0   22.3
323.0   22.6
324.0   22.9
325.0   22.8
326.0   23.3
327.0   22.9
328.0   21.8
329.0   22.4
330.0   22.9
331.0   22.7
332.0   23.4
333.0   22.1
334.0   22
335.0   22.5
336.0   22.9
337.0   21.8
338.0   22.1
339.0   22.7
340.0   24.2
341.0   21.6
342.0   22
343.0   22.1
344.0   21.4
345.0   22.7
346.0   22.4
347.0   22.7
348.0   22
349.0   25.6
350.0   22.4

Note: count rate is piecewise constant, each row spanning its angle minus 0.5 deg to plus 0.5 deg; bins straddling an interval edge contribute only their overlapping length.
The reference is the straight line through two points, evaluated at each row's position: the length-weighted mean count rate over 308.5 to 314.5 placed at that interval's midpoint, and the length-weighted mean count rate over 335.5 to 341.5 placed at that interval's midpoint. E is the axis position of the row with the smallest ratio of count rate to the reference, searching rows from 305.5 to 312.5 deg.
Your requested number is 312.0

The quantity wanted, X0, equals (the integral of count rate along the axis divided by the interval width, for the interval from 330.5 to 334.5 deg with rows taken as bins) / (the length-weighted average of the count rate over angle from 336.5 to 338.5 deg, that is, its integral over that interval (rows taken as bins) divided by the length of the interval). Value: 1.03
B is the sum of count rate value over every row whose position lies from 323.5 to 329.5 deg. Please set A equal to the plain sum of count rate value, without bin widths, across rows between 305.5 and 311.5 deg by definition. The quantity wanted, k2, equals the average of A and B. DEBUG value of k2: 139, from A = 142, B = 136.1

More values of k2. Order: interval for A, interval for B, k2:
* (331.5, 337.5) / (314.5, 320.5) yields 135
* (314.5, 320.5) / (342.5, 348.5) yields 134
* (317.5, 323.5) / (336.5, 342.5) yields 136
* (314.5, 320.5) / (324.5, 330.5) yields 135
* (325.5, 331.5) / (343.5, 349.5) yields 136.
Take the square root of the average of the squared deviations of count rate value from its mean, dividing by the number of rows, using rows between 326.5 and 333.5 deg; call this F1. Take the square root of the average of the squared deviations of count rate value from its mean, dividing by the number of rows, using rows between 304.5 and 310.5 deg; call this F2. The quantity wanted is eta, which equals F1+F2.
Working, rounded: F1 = 0.50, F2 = 0.68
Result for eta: 1.18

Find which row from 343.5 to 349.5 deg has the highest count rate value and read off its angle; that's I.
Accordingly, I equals 349.0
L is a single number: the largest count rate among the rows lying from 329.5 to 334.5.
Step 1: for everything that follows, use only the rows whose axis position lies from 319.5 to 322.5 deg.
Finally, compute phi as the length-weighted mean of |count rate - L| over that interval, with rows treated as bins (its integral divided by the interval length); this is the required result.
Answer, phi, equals 0.5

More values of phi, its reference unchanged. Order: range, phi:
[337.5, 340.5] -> 0.9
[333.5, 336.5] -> 0.9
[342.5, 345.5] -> 1.3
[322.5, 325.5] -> 0.6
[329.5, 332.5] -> 0.4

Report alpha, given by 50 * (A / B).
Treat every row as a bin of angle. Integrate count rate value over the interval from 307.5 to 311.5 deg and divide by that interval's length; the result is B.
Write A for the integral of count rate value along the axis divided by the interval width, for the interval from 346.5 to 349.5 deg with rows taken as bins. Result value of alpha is 49.5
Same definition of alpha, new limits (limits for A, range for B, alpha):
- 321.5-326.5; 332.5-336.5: 50.9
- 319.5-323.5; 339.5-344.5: 51.7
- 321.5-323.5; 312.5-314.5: 51.6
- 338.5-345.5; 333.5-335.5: 50.3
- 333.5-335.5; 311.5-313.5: 51.5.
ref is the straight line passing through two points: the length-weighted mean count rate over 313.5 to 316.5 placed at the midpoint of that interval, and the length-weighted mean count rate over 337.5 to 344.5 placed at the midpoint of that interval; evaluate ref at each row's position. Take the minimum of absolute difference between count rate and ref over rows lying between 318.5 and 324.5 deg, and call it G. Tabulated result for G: 0.05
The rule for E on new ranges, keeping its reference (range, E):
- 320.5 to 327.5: 322.0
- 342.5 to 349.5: 344.0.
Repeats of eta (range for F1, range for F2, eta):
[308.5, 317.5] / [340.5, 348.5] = 1.47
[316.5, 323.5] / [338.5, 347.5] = 1.37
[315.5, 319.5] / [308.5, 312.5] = 1.60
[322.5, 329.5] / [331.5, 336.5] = 0.96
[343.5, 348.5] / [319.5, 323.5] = 1.08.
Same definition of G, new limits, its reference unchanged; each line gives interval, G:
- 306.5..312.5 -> 0.29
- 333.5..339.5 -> 0.14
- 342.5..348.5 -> 0.00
